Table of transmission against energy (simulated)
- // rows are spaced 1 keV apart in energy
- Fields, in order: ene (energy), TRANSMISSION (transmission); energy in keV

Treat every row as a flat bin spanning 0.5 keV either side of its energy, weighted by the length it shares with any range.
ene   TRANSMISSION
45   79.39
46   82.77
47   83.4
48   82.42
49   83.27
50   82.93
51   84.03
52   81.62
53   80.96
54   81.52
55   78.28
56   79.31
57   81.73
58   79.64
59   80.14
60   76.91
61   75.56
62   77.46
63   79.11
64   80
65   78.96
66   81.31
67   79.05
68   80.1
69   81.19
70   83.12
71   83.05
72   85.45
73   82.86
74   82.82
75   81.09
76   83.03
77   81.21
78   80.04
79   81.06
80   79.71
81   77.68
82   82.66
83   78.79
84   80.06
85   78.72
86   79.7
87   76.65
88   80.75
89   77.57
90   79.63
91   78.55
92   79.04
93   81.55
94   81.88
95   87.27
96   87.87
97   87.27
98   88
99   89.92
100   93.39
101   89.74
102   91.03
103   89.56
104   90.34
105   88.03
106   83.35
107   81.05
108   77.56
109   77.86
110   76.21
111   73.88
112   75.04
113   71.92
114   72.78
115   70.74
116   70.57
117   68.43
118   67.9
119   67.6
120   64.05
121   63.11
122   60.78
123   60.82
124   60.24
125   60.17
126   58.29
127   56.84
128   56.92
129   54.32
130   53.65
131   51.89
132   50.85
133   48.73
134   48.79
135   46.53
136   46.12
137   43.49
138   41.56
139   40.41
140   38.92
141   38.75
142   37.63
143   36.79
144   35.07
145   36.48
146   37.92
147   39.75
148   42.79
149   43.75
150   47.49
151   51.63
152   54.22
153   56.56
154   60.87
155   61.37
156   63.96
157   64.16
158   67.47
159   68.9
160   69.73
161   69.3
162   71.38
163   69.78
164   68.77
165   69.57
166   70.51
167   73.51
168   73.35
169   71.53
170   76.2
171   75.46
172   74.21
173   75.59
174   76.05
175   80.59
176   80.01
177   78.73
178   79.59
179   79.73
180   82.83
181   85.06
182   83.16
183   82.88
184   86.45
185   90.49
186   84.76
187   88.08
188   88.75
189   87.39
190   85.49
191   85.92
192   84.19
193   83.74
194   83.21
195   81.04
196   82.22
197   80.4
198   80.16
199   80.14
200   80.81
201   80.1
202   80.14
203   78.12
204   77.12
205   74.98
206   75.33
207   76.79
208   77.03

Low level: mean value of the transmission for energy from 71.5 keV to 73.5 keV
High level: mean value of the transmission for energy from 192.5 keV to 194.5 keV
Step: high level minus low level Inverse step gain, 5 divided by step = -7.4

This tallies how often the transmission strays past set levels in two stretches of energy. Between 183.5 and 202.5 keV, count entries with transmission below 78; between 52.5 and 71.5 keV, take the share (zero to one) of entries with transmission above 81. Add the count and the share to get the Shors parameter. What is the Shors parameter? 0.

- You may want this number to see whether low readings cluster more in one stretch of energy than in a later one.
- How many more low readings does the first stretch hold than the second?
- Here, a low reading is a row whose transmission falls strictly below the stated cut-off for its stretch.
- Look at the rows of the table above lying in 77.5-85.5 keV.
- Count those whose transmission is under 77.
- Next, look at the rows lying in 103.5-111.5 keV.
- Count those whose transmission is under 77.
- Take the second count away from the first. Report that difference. -2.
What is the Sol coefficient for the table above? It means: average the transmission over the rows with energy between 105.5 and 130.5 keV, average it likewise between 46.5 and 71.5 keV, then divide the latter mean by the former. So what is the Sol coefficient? 1.2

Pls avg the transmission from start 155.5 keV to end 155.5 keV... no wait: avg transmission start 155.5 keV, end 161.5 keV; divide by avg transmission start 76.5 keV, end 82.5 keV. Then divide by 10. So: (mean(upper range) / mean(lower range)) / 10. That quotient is 0.084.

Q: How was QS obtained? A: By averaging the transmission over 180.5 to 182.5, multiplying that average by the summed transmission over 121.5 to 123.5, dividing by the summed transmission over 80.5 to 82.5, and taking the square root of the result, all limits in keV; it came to 8.0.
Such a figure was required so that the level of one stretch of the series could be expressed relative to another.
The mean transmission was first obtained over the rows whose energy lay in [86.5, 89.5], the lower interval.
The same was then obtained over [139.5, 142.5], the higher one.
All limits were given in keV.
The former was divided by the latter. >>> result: 2.04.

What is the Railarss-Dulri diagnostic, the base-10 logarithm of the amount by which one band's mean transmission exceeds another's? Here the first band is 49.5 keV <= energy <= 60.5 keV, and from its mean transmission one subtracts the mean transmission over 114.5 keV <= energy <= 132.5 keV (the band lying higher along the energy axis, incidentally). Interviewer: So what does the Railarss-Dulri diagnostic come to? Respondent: 1.29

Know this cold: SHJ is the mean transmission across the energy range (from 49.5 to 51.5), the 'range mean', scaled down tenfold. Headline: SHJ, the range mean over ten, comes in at 8.3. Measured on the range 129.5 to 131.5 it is 5.3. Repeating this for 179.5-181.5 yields 8.4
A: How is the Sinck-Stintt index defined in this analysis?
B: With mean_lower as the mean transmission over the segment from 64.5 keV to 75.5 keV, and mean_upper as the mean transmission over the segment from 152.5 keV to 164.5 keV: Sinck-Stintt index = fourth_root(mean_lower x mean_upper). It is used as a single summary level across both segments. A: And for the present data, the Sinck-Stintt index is 8.6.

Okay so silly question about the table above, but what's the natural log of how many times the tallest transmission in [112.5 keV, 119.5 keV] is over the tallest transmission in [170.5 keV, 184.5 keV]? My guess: -0.2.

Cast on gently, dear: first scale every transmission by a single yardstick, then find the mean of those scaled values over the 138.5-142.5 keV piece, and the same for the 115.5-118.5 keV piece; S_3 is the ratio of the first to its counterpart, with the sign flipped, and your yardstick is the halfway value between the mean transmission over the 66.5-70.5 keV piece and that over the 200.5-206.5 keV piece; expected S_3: -0.56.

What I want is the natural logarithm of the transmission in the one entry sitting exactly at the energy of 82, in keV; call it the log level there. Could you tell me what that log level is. 4.41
